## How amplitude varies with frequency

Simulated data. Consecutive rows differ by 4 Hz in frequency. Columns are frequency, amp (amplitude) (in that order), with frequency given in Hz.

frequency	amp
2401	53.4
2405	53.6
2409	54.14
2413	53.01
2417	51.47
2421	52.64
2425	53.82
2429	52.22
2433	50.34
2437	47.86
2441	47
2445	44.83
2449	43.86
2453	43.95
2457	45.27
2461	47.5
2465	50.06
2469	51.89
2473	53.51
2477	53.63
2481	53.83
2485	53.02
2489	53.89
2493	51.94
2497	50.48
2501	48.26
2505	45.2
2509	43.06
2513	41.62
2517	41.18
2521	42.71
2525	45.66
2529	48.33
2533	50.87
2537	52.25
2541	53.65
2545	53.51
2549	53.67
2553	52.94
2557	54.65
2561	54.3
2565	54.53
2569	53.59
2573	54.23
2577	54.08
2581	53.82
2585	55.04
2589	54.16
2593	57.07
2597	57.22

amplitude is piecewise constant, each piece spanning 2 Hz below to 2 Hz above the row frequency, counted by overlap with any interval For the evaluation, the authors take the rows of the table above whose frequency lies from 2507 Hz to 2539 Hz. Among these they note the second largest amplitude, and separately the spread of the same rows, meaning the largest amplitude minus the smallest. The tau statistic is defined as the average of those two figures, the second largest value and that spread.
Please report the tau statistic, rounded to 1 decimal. 31.0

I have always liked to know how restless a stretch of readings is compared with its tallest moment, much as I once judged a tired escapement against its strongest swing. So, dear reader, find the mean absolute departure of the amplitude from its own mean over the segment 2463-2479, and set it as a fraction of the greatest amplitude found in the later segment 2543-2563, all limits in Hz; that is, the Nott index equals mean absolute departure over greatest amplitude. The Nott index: 0.02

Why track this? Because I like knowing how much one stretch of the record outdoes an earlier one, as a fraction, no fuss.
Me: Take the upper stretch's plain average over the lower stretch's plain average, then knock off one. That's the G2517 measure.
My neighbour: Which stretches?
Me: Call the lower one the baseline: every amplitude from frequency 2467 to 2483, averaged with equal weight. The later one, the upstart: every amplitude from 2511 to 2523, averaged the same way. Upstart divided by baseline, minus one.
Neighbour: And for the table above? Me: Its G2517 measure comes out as -0.21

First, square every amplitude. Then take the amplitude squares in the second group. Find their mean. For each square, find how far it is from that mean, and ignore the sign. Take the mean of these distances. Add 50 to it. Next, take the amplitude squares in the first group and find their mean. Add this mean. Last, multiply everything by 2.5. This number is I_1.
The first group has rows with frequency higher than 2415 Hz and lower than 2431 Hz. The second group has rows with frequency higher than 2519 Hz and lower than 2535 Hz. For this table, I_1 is 7661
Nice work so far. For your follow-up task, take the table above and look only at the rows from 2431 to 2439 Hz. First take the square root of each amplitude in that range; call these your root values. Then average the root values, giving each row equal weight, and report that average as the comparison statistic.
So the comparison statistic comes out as 7.01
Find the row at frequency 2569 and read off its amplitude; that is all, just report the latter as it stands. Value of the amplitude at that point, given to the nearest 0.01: 53.59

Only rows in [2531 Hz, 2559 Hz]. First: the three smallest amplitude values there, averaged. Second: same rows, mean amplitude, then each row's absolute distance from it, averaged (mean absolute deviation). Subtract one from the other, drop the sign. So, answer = 51.1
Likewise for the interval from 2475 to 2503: 48.6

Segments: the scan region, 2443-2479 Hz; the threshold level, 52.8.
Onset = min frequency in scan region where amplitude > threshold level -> 2473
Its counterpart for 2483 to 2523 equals 2485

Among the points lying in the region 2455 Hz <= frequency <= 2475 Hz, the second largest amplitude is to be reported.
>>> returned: 51.89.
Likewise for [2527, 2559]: 53.67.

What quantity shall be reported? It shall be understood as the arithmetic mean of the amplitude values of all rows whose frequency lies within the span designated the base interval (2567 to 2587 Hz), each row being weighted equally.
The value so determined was 54.2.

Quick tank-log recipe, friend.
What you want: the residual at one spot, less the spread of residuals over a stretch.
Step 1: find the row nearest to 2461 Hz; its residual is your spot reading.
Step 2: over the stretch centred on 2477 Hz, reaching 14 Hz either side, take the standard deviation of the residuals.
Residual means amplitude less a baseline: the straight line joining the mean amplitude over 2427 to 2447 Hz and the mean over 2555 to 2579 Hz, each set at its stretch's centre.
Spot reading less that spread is -3.1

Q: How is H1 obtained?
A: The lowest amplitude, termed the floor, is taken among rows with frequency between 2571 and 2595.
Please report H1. 53.82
